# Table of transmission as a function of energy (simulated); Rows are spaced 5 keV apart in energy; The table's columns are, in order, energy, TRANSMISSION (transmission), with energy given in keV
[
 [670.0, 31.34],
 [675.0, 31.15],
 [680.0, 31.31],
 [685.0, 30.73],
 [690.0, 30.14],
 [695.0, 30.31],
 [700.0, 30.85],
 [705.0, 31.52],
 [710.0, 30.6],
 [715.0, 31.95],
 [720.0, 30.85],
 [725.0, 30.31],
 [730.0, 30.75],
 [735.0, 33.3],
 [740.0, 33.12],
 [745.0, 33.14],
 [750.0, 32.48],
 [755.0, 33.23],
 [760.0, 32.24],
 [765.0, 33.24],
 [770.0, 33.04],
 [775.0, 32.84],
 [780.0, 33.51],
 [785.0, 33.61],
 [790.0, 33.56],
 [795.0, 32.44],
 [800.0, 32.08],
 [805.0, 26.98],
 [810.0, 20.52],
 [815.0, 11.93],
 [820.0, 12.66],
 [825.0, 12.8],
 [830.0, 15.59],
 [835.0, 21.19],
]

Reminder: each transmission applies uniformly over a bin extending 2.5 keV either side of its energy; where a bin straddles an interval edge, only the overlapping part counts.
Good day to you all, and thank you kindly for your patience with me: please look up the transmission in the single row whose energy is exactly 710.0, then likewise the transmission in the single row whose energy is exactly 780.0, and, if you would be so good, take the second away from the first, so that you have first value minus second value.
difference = -2.9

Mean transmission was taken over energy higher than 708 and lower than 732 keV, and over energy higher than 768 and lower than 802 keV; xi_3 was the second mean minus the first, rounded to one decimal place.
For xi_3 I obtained 2.1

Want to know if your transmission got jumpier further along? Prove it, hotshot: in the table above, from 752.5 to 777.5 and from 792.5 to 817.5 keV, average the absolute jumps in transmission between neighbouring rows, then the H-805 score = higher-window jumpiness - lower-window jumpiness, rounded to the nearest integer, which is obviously 5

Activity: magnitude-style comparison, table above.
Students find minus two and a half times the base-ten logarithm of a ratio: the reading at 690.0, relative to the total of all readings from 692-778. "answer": 3.14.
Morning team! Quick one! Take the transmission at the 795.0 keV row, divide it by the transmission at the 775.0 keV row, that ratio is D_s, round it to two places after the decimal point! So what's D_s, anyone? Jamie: 0.99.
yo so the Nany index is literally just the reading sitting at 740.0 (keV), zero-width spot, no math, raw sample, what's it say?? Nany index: 33.12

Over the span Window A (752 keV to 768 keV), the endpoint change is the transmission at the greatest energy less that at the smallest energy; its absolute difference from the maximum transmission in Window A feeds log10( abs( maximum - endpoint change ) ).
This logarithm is 1.52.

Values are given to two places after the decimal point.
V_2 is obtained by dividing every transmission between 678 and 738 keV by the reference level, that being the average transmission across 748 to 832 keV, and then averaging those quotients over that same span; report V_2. 1.14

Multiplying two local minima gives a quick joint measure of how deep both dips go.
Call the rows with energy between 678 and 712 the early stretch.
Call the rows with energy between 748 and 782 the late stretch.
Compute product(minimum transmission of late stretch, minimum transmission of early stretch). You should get 972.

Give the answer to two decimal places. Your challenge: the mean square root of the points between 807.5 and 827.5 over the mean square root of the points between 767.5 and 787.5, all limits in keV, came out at 0.66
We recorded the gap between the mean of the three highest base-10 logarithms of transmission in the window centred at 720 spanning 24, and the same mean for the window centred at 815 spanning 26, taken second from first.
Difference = 0.21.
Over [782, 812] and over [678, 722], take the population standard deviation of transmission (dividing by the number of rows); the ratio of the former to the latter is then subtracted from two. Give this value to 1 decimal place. -6.7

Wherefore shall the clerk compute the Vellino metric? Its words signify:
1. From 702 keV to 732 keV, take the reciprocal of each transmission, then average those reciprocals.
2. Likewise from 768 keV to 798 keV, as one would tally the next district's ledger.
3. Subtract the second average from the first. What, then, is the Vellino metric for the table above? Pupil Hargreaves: 0.0021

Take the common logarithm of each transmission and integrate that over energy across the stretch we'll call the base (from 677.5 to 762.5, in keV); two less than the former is 125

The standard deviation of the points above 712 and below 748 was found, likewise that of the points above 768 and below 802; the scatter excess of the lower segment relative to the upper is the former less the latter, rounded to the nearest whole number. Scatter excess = 1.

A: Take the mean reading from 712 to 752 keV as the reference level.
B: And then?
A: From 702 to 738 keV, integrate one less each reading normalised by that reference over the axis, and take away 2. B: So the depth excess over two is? -1.3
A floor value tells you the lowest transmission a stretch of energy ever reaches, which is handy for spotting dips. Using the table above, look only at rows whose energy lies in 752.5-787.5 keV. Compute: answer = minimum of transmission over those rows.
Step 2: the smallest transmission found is 32.24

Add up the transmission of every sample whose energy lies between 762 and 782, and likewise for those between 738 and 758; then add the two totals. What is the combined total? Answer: 265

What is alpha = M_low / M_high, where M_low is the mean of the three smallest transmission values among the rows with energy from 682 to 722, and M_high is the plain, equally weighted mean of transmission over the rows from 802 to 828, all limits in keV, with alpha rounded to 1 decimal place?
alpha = 1.8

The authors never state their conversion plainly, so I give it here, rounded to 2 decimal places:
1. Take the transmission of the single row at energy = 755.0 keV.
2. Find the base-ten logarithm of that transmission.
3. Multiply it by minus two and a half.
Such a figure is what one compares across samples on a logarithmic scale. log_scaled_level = -3.80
